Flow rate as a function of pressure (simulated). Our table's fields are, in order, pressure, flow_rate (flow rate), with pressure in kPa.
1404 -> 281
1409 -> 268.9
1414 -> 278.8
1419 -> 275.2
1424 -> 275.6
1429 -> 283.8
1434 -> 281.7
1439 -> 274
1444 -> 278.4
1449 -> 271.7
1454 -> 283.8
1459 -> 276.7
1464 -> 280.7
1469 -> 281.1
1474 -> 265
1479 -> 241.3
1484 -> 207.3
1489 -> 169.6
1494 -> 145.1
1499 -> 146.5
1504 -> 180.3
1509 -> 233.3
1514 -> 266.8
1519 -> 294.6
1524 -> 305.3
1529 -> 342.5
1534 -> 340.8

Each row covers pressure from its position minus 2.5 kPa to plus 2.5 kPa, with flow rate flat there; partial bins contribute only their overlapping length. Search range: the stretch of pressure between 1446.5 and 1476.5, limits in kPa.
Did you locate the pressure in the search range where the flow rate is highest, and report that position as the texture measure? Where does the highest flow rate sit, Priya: 1454 kPa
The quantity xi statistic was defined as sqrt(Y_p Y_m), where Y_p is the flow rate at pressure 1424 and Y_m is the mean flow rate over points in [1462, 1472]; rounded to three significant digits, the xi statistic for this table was 278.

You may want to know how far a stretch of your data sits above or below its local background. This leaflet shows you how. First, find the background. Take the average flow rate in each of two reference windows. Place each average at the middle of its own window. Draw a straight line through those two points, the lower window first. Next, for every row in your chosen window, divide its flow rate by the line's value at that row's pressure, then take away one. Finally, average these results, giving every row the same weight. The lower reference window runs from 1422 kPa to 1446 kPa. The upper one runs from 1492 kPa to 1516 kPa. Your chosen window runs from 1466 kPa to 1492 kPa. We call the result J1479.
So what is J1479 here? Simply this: 0.03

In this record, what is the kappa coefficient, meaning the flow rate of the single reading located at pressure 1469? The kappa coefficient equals 281.1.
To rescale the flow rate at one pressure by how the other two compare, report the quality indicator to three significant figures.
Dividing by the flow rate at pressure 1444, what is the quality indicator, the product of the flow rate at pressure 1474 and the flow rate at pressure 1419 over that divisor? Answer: 262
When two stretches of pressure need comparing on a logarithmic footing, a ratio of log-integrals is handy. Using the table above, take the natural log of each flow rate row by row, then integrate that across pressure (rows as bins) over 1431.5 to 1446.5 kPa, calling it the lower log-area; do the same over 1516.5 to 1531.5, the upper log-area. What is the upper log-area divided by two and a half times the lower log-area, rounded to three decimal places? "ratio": 0.409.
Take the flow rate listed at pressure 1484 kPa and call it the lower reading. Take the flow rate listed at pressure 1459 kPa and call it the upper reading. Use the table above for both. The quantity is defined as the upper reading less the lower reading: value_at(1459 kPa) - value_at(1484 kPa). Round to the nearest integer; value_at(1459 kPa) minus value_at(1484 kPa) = 69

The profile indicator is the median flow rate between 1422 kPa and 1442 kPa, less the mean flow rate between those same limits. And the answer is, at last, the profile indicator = 0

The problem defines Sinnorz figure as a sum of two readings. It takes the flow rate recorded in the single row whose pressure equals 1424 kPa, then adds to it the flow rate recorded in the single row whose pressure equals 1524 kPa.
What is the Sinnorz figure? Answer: 581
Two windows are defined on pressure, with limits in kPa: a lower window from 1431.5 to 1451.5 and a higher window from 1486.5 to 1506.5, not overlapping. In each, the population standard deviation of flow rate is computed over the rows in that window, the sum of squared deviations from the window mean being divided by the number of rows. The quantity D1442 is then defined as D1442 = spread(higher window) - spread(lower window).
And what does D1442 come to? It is 11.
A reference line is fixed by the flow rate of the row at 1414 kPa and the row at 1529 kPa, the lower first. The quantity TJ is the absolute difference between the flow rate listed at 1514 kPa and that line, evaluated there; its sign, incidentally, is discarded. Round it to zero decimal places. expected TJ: 67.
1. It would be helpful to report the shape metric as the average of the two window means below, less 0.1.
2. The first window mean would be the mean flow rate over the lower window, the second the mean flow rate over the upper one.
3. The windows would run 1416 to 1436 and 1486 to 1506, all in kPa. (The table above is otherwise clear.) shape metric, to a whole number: 220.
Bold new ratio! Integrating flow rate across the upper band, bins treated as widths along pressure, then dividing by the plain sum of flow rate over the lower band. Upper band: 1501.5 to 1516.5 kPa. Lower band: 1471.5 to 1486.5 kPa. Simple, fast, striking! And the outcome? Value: 4.8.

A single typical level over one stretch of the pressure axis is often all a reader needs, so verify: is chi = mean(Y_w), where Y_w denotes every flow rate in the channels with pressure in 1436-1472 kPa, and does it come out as 278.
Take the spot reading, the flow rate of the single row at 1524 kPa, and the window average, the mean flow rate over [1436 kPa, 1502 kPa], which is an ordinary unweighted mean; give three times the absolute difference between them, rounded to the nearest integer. 196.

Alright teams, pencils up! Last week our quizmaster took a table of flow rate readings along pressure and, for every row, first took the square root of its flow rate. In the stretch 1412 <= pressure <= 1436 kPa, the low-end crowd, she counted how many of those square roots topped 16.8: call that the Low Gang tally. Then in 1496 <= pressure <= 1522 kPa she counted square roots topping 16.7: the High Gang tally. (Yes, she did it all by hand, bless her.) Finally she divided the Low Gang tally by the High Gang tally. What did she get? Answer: 1.0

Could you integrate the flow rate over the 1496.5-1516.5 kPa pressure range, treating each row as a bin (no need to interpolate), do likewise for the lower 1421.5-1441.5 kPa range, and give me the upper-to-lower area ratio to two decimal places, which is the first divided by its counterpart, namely 0.74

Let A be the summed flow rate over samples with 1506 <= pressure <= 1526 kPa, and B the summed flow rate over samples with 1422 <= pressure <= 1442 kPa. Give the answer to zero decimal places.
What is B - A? 15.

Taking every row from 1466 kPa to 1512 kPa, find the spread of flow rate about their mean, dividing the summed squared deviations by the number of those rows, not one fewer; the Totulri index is 48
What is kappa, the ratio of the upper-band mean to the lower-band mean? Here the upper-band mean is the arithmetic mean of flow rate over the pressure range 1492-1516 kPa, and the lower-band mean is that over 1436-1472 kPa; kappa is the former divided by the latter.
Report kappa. 0.70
